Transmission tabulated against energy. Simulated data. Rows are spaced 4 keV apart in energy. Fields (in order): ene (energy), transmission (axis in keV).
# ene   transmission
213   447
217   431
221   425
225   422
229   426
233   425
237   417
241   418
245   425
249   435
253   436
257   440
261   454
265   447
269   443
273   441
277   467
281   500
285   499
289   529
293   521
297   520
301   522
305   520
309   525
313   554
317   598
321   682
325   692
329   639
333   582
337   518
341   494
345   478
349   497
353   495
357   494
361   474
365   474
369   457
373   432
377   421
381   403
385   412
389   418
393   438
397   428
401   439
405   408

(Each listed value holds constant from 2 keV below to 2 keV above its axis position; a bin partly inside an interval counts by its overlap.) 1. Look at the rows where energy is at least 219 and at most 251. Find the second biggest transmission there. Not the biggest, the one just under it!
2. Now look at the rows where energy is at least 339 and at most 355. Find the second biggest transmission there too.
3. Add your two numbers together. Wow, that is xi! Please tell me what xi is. 921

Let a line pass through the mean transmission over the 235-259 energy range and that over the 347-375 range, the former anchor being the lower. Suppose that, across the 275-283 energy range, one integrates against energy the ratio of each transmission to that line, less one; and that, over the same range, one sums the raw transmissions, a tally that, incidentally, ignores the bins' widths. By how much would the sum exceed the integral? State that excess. 966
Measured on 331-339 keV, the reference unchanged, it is 1099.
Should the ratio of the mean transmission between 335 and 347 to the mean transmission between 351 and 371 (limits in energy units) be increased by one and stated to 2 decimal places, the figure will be 2.04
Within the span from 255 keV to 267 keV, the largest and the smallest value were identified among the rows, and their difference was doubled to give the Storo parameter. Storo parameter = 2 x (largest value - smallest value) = 28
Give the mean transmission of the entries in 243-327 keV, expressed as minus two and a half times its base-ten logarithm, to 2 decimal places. -6.76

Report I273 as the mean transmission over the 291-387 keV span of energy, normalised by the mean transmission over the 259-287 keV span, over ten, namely 0.11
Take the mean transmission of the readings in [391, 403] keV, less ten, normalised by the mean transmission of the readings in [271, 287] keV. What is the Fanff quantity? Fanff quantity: 0.89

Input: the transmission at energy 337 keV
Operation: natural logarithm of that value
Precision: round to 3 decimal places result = 6.250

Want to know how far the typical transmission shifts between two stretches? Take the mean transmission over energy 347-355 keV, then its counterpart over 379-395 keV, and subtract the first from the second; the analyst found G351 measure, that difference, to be -78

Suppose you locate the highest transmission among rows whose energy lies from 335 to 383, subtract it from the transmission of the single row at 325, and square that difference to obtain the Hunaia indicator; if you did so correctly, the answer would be 30276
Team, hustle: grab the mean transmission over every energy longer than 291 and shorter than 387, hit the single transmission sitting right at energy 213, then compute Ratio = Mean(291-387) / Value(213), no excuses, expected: 1.16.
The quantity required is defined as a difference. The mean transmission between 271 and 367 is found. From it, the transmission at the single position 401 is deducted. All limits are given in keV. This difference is 91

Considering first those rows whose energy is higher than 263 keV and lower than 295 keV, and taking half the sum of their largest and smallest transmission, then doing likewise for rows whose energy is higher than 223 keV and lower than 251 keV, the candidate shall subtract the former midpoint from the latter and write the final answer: -59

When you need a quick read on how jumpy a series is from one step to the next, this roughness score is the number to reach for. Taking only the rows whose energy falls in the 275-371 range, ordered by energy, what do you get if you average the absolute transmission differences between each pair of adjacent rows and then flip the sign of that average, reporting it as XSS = -23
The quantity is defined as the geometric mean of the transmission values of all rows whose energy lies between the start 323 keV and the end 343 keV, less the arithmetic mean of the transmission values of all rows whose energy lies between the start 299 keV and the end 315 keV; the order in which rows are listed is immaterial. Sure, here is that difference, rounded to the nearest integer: 50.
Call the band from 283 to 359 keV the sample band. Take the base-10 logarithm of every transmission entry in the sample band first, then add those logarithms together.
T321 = 51.9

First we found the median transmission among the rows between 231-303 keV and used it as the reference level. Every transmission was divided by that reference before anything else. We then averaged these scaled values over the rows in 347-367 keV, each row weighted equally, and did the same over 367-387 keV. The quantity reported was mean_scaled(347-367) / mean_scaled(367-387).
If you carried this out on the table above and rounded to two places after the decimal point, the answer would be 1.15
